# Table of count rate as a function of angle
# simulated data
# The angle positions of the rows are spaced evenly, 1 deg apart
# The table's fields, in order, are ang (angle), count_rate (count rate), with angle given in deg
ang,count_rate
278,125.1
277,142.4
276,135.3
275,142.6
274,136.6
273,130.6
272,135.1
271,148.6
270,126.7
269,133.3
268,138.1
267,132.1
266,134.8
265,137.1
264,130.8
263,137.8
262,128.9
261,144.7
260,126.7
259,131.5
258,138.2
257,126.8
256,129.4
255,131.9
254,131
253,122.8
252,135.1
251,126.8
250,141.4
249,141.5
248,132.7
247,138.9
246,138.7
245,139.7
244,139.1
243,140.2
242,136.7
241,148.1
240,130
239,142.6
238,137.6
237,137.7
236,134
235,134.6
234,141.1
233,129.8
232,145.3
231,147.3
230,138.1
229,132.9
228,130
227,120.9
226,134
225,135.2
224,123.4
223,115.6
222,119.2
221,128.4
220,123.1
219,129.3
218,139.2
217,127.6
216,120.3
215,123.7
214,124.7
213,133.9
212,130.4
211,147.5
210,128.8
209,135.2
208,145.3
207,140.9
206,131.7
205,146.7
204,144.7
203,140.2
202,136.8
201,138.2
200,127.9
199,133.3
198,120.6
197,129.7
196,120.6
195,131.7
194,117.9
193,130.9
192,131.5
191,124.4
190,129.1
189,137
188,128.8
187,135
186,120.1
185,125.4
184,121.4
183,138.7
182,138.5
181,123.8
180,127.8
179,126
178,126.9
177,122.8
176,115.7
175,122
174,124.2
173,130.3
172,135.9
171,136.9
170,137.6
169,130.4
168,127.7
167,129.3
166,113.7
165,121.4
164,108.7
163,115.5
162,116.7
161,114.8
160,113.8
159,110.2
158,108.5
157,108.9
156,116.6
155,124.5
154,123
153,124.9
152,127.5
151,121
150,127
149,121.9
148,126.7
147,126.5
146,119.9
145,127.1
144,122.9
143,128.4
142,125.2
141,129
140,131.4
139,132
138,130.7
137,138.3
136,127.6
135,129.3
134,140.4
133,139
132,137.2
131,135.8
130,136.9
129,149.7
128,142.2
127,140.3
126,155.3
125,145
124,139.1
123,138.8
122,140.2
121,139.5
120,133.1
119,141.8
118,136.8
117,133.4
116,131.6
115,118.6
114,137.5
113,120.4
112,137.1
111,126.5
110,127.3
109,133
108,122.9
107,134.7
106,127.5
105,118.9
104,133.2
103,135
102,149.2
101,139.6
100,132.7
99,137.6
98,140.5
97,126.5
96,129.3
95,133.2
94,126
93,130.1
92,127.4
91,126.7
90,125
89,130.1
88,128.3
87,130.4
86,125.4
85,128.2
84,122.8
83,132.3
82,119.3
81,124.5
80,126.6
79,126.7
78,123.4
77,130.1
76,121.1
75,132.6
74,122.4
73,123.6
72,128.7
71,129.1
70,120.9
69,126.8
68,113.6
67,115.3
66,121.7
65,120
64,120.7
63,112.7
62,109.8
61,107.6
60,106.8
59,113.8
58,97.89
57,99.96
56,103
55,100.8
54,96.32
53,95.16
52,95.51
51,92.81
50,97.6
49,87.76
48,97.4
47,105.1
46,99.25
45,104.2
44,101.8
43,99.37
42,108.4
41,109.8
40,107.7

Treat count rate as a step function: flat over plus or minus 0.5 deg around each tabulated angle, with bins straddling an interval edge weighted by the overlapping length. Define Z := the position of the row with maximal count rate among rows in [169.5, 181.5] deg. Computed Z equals 170 deg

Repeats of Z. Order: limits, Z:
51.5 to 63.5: 59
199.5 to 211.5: 211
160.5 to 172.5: 170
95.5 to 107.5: 102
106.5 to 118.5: 114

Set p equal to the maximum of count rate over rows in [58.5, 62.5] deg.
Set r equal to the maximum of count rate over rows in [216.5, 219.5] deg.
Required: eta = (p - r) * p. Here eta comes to -2891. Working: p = 113.8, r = 139.2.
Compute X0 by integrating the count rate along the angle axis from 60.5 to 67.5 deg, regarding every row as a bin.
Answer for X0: 808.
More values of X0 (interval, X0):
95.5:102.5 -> 955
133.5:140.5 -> 930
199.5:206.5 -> 966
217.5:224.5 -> 878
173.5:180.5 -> 865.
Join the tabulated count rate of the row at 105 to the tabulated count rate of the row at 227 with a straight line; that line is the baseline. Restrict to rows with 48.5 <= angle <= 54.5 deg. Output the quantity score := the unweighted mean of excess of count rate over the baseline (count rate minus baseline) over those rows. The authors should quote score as -24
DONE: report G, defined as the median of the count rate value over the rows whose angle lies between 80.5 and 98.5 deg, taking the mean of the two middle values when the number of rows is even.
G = 128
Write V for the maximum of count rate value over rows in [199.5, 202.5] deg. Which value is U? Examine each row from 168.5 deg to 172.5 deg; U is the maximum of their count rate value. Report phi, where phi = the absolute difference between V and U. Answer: 1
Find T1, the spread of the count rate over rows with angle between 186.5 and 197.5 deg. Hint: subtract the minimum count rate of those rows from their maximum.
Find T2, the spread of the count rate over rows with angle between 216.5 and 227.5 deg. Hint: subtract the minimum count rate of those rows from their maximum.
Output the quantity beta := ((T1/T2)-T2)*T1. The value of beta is -435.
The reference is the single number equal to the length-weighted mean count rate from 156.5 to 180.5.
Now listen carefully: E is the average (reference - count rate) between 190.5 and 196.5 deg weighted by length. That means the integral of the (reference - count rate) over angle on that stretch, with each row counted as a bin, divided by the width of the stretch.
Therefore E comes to -4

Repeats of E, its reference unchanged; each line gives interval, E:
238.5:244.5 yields -18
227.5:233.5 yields -15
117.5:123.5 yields -16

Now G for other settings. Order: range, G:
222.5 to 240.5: 134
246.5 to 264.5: 132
